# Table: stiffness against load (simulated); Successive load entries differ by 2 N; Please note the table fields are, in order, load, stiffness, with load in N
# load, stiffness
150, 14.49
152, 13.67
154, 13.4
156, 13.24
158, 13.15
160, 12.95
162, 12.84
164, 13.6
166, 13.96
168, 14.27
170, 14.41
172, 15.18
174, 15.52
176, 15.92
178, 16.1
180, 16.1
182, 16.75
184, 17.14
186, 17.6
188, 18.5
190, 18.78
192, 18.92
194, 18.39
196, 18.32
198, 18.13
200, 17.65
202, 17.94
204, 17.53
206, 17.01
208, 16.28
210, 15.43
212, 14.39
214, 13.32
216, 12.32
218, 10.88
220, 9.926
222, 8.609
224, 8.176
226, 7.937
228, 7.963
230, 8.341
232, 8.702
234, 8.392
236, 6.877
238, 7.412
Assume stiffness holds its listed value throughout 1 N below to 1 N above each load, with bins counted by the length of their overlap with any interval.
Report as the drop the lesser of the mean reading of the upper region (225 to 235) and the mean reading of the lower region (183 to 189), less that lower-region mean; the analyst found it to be -9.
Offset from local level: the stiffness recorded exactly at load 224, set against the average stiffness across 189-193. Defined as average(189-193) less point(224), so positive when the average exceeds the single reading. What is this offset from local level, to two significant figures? 11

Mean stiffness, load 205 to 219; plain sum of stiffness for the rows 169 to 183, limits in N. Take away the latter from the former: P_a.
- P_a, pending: -96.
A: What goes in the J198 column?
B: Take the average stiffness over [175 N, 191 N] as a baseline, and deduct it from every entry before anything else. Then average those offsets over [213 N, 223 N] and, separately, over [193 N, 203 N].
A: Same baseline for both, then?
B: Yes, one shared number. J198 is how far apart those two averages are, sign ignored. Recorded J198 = 7.1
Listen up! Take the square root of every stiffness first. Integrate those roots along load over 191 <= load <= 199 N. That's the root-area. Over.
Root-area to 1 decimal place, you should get 34.4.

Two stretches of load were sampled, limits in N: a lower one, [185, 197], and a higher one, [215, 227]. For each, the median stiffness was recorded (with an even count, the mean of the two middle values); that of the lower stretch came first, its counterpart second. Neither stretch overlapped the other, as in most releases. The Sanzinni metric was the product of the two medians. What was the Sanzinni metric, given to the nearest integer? 171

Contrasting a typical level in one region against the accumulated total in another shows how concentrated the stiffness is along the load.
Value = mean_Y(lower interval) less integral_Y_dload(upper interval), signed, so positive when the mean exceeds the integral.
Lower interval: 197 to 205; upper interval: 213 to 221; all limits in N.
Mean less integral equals -75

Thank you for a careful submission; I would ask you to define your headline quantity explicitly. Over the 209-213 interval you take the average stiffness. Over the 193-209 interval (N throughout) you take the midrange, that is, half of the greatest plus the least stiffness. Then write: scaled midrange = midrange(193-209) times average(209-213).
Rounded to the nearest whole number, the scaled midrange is 258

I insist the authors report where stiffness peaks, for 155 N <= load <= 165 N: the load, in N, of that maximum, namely 164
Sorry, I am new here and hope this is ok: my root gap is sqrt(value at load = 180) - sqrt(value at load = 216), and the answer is 0.5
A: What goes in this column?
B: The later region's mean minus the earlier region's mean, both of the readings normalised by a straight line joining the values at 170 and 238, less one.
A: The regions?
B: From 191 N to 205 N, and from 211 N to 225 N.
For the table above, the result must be -0.41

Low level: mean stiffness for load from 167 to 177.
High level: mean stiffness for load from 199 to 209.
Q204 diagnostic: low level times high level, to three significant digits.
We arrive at 260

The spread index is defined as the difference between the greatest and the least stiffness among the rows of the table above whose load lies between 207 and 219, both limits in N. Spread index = 5.4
